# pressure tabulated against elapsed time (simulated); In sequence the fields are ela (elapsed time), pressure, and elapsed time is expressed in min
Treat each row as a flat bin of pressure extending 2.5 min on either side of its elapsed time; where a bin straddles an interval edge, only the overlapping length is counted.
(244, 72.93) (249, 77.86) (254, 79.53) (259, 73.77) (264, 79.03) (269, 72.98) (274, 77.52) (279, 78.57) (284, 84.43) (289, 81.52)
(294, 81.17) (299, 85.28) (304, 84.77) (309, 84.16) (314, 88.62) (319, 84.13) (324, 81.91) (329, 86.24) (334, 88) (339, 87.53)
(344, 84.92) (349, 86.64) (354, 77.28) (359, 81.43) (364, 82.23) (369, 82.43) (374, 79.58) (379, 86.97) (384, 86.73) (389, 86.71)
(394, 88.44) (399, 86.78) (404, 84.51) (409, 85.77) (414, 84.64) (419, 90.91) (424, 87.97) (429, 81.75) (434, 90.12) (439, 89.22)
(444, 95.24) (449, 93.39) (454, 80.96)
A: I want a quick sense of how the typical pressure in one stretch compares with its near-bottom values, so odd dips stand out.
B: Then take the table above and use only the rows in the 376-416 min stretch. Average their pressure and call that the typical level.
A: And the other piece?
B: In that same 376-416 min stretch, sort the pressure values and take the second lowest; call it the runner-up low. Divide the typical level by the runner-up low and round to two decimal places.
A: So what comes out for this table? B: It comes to 1.02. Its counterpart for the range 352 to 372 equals 0.99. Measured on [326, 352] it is 1.00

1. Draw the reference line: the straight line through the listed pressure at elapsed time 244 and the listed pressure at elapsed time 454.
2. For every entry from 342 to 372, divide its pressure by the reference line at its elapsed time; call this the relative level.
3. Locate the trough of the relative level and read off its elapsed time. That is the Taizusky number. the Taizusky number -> 354 min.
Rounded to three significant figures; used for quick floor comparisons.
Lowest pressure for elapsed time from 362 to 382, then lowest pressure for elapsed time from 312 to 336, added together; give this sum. 161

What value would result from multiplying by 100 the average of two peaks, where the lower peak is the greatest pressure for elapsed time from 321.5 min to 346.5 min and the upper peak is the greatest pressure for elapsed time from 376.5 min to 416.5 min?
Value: 8822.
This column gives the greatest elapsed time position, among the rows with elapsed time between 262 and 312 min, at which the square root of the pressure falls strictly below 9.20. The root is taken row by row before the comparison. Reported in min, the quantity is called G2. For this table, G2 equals 309 min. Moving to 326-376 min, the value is 374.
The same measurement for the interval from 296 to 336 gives 324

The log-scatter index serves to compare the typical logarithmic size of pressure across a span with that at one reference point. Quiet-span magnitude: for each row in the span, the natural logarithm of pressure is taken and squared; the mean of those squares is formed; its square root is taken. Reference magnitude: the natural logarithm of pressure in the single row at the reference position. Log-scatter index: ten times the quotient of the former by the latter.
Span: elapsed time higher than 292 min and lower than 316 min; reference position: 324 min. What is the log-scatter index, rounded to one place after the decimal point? 10.1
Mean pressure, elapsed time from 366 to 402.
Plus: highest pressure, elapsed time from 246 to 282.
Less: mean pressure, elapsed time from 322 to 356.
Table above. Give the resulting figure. 80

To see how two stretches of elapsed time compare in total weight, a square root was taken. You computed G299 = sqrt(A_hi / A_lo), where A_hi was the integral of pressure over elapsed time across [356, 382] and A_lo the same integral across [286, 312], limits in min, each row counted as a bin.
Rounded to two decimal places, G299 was 0.99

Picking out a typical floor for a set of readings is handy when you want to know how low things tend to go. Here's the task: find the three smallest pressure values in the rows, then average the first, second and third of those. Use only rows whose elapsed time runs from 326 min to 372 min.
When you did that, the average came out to 80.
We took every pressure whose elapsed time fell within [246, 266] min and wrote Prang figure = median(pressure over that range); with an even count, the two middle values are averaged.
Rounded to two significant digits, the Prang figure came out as 78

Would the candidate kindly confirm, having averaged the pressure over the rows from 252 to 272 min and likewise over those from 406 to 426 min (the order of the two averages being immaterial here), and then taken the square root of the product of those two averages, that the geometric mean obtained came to 81.6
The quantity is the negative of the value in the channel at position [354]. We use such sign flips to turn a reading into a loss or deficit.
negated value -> -77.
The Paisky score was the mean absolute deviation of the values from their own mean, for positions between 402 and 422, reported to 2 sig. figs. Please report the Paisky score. 2.2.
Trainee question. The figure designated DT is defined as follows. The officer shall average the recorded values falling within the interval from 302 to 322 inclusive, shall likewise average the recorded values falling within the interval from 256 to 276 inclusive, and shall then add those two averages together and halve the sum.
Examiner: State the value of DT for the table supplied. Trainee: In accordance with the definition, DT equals 80.6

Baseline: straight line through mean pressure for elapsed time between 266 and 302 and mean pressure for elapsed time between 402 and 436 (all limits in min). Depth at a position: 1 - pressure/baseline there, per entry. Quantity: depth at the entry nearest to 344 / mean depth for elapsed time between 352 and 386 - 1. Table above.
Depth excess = -2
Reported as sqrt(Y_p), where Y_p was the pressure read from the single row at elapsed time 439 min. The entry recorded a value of 9.4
